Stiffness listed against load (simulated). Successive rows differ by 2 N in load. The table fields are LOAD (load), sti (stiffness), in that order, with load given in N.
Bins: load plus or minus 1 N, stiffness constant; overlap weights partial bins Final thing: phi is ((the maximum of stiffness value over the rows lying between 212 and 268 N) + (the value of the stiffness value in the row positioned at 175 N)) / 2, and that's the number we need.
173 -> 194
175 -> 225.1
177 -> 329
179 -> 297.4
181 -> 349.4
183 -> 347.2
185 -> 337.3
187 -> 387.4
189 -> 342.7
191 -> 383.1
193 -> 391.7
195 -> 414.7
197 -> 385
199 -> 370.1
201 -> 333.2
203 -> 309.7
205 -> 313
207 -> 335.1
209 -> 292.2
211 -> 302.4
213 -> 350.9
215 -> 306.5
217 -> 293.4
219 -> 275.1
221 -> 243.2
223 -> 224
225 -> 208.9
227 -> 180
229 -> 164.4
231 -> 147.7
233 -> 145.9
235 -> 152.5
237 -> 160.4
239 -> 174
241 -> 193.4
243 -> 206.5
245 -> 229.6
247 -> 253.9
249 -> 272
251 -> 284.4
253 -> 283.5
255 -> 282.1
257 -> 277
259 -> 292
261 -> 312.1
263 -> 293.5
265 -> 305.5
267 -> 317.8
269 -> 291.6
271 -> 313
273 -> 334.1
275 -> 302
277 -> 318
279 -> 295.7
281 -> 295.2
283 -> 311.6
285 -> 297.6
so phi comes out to 288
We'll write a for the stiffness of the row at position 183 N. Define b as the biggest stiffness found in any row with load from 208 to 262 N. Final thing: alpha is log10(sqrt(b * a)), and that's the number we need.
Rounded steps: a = 347.2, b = 350.9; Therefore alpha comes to 2.54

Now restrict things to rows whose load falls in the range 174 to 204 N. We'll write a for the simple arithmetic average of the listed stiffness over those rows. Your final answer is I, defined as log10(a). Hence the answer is 2.54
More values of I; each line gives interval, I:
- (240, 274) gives 2.45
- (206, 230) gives 2.42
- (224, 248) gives 2.27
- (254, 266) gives 2.47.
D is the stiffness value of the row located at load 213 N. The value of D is 350.9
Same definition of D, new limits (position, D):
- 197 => 385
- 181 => 349.4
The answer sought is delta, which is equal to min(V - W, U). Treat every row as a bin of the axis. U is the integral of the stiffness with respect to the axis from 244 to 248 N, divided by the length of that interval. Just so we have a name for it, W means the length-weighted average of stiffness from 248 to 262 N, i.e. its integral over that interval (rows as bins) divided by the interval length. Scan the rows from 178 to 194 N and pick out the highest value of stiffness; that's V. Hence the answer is 106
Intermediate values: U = 242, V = 391.7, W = 286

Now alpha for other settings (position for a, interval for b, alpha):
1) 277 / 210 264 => 2.52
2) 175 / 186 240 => 2.49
